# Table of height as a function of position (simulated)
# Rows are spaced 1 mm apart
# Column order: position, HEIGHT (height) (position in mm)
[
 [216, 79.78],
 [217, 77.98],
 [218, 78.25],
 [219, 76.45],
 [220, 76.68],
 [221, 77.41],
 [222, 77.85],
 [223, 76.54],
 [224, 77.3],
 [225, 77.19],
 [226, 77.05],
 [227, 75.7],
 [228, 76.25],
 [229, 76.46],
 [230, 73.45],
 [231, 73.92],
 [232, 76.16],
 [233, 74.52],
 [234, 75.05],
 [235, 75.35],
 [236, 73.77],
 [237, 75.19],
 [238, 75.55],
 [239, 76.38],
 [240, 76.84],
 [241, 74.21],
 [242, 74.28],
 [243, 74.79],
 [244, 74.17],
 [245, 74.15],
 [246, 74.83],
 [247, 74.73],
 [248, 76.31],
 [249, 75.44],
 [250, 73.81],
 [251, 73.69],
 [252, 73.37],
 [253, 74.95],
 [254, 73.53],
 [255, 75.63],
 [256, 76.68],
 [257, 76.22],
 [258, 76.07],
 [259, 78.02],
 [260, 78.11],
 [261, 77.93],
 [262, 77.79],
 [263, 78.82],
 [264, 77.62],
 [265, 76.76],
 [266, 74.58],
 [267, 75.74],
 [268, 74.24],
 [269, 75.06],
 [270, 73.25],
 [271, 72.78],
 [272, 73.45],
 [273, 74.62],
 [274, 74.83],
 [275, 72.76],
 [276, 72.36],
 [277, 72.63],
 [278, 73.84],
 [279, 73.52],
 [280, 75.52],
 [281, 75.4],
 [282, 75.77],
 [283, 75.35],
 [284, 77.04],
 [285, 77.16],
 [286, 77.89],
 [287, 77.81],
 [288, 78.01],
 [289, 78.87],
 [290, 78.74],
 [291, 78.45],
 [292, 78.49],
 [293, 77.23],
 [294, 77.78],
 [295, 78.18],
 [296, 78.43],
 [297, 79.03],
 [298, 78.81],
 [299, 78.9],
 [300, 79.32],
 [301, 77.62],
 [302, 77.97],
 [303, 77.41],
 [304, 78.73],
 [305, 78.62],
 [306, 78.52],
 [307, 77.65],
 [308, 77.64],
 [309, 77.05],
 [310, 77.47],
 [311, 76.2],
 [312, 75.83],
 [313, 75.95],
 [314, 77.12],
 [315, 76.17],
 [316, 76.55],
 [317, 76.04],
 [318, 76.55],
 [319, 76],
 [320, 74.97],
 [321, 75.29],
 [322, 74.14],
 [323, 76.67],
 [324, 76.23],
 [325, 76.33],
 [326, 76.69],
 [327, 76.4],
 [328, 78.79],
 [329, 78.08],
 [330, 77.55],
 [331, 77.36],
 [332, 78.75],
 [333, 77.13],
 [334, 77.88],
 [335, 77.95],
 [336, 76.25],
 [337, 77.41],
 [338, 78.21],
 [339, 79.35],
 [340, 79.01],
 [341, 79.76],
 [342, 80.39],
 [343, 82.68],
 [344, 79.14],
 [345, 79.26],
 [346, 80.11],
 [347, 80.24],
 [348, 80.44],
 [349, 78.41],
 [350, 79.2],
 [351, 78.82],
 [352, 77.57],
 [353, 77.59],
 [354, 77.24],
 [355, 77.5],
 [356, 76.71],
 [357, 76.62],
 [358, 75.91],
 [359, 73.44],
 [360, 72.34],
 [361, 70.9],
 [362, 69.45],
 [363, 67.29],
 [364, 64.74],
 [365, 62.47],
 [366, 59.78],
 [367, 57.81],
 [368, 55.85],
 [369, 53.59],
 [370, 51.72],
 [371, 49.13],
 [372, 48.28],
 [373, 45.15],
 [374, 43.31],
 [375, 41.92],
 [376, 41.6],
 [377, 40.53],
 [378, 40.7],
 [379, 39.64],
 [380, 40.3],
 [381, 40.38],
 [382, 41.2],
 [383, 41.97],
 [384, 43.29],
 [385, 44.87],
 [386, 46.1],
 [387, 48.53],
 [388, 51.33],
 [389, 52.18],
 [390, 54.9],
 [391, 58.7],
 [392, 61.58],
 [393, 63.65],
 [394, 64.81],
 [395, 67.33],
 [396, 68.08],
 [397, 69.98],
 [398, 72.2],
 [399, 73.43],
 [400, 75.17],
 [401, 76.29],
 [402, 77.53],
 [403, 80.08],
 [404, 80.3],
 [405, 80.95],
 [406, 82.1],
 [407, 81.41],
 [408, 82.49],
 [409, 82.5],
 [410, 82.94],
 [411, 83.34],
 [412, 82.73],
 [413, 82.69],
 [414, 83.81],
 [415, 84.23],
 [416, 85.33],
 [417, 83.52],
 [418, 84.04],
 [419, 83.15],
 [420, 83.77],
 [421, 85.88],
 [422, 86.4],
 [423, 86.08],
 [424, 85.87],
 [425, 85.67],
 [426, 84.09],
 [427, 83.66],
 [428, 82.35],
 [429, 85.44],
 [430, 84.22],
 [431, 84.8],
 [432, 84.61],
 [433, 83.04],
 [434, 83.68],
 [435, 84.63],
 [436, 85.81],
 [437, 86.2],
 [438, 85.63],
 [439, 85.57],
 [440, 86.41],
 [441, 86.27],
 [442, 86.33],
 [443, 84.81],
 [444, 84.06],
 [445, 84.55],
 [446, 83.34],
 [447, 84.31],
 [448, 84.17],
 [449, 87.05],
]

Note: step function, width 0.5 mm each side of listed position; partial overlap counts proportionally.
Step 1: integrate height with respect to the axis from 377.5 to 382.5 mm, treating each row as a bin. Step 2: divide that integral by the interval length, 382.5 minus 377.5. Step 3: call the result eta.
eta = 40.4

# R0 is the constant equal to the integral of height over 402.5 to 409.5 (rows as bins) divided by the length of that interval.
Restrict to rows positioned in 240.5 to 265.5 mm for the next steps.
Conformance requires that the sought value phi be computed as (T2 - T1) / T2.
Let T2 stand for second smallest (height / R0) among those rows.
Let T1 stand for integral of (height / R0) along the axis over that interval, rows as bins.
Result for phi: -24.7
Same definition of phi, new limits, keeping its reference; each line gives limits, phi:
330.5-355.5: -24.5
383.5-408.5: -35.9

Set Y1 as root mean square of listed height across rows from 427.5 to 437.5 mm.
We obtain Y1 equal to 84.5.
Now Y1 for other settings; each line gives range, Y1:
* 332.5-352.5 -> 79.0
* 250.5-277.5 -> 75.3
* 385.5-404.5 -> 66.2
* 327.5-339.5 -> 77.9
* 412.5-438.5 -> 84.6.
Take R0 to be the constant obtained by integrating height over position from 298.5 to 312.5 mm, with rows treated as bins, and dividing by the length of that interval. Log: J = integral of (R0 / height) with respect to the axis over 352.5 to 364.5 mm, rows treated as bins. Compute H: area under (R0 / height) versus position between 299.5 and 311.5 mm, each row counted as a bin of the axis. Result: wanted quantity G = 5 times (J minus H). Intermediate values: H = 12.0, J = 12.8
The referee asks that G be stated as 4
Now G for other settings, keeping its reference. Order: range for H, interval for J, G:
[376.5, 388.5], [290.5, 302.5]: -49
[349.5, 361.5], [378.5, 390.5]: 43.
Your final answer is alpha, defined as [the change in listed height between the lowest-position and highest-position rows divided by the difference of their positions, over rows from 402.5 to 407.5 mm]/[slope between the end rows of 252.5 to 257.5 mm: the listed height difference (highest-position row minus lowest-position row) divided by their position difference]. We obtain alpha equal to 1.0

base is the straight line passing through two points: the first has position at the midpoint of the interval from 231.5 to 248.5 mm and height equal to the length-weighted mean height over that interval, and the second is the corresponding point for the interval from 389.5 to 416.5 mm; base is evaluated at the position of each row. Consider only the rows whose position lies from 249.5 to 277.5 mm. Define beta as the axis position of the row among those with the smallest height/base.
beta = 276 mm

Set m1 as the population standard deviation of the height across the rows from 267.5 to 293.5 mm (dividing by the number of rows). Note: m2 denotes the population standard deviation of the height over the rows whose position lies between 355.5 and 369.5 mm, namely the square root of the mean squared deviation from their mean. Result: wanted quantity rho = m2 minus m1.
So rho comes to 6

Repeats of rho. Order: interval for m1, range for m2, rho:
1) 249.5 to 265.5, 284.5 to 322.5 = -1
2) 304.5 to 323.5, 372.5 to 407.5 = 14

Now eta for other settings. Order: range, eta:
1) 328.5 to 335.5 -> 77.8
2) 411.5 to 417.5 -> 83.7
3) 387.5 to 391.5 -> 54.3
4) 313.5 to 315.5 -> 76.6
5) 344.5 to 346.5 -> 79.7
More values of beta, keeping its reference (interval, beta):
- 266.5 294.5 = 276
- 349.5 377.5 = 377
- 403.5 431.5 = 404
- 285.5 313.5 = 312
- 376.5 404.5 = 379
